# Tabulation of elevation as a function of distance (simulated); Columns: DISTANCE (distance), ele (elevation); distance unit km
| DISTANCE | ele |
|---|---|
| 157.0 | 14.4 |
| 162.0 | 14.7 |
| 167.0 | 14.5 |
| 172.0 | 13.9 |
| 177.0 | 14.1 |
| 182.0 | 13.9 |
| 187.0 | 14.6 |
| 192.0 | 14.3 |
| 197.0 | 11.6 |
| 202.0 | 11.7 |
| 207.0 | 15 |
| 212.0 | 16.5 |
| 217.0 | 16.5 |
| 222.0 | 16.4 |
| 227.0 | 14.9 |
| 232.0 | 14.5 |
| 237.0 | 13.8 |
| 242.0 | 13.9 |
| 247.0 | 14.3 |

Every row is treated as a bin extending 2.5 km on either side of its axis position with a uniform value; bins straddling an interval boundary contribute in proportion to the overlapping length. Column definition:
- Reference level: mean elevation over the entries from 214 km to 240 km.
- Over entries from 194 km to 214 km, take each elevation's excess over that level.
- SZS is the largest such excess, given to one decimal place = 1.3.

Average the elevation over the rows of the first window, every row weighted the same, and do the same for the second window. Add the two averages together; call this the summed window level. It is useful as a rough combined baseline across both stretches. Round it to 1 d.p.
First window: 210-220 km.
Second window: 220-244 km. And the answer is 31.2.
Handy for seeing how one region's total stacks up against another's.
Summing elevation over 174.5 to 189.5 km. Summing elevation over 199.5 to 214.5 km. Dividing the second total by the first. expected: 1.01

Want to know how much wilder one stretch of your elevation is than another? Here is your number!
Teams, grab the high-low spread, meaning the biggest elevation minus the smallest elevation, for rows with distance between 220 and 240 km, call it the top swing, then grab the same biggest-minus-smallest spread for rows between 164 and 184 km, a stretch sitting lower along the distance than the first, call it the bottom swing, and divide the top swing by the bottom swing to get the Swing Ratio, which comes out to 4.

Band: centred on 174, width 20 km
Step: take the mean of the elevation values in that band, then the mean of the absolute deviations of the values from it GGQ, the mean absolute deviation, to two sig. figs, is 0.20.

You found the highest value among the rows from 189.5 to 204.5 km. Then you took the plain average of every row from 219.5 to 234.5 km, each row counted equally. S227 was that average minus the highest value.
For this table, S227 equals 1.0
